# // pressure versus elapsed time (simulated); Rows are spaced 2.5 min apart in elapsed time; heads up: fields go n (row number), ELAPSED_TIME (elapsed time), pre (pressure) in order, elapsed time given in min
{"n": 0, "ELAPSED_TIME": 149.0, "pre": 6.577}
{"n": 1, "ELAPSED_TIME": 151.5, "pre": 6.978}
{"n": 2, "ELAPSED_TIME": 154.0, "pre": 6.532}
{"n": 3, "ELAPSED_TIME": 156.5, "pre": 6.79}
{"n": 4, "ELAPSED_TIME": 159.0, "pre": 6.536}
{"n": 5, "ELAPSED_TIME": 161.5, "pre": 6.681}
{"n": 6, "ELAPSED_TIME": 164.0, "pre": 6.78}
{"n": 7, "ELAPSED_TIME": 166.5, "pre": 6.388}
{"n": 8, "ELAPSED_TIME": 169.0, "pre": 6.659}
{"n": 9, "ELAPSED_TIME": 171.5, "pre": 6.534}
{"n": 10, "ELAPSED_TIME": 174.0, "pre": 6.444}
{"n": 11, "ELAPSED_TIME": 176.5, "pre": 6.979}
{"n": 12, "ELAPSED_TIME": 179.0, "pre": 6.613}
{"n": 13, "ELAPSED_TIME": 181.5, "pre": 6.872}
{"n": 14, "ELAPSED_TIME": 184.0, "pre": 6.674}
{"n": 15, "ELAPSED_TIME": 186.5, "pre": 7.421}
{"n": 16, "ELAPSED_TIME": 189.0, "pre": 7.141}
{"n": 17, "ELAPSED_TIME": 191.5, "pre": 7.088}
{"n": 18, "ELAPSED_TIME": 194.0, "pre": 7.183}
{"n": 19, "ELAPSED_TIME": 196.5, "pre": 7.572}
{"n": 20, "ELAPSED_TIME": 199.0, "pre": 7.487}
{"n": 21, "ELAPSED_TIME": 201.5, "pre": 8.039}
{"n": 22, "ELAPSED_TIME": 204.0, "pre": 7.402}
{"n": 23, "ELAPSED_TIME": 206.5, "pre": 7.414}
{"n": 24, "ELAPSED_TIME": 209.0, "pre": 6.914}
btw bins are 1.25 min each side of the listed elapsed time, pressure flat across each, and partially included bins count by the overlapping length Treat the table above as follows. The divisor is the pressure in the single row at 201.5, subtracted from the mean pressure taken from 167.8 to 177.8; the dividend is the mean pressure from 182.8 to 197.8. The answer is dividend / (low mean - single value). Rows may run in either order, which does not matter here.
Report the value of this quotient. -5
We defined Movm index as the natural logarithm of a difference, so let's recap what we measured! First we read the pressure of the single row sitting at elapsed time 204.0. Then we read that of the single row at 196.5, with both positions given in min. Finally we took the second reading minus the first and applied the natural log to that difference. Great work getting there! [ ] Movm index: -1.77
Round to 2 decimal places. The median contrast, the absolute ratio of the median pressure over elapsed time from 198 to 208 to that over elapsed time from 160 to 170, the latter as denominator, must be 1.12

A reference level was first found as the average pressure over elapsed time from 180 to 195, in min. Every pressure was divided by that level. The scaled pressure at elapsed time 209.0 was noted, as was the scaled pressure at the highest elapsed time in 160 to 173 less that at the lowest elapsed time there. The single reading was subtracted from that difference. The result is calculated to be -1.00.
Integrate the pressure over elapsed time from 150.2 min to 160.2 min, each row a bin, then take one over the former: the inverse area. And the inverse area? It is 0.0149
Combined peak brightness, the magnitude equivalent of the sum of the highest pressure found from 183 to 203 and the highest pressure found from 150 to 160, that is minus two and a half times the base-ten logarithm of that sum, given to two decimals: -2.94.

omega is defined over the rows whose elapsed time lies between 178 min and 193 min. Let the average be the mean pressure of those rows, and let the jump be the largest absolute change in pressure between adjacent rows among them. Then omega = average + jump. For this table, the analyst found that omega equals 7.72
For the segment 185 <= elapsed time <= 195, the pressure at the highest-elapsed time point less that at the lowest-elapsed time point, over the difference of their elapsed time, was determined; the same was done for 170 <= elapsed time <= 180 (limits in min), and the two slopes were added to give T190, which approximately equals -0.02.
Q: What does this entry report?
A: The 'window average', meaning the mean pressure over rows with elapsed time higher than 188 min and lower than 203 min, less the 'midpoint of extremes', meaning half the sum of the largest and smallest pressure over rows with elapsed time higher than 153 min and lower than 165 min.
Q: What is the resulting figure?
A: 0.8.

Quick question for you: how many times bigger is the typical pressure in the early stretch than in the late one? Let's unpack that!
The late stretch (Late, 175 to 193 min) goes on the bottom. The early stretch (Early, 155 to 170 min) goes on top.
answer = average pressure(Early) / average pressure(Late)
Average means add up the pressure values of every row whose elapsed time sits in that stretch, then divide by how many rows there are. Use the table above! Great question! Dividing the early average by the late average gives 0.953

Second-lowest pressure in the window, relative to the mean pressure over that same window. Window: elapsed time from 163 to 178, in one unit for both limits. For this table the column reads 0.972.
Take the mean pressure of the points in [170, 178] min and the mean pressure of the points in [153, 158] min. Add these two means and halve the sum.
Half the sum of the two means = 6.7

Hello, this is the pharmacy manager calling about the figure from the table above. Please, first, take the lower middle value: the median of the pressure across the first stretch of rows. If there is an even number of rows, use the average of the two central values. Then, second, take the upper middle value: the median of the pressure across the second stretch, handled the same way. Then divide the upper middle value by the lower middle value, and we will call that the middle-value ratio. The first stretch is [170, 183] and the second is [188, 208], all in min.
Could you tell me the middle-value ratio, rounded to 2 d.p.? 1.12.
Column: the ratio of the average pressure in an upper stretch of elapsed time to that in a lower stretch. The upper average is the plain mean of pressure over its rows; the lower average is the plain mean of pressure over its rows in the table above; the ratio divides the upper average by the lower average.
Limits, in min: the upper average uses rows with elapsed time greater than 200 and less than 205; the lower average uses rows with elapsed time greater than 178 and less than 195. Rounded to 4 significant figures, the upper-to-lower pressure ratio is 1.103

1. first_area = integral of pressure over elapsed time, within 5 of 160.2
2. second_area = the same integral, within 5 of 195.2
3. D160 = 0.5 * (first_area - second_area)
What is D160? -3.2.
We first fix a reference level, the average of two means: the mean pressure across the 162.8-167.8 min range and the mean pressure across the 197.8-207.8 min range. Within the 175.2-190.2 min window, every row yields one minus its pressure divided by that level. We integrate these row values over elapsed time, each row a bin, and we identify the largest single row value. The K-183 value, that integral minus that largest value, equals 0.22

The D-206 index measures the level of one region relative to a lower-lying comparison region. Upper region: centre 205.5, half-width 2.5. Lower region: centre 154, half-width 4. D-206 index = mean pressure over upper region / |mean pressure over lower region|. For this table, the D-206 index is 1.09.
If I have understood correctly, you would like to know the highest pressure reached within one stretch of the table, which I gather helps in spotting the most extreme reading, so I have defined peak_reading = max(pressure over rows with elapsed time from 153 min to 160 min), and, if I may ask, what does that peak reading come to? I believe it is 6.79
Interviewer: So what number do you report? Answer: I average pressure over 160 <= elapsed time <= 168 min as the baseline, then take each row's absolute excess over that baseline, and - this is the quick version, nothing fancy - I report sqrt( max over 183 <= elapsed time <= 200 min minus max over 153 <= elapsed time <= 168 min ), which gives 0.9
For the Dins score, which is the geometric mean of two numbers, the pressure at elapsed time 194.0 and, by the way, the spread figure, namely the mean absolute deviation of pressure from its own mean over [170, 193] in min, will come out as 1.38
